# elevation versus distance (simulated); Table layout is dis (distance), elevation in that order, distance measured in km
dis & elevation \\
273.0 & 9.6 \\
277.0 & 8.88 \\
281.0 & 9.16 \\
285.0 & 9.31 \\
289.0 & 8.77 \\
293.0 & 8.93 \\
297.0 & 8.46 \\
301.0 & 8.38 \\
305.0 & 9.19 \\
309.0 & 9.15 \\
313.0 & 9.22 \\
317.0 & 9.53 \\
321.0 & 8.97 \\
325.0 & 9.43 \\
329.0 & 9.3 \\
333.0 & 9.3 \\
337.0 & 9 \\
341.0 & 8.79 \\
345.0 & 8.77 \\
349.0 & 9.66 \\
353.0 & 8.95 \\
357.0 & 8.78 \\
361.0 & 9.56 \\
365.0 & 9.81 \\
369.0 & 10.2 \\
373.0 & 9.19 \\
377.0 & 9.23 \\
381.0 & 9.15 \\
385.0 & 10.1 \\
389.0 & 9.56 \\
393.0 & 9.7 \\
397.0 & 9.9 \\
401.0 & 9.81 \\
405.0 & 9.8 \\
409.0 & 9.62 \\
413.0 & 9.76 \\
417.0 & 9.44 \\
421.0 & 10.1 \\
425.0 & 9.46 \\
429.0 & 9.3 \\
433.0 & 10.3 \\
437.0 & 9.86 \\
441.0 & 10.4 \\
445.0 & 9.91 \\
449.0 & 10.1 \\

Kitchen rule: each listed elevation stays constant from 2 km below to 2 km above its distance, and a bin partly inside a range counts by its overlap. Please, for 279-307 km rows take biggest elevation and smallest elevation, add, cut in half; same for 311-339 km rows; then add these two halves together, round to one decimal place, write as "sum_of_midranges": 18.1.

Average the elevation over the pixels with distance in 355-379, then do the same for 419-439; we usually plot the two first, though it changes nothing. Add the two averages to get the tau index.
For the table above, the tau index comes 19.3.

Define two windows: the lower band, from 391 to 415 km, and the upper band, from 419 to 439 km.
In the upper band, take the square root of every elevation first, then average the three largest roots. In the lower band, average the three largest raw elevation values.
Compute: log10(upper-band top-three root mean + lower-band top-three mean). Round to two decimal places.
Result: 1.11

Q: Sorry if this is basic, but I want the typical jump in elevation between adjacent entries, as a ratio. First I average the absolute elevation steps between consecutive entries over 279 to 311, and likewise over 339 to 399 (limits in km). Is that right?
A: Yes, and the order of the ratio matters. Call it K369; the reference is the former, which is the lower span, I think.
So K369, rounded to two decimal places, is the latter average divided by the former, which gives 1.37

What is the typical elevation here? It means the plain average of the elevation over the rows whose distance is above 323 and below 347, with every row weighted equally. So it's 9.10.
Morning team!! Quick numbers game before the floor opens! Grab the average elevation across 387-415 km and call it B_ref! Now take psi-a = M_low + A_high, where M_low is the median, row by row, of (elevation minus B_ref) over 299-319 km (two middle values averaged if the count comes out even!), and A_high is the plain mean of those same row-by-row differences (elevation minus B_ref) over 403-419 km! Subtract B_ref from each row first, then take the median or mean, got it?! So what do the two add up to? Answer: -0.63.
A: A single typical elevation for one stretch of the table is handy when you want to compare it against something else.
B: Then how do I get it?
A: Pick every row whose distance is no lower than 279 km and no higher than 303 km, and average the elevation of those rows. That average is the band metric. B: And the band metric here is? 8.8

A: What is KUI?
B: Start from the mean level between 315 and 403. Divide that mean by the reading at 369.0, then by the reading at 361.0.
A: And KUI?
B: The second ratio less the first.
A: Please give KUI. 0.062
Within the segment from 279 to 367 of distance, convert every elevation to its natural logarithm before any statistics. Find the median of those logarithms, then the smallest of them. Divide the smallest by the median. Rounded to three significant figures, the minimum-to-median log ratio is 0.960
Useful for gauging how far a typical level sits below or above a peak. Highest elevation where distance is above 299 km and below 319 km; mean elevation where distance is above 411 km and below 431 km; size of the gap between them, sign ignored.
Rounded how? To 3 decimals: 0.082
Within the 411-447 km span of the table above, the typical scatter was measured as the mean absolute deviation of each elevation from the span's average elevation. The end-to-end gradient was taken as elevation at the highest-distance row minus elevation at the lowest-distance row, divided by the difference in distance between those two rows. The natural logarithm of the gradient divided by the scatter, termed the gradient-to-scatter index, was -4.2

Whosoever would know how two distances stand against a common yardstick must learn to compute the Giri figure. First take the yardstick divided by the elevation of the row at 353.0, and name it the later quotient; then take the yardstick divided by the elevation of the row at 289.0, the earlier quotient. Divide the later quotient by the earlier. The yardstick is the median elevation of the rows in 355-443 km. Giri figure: 0.98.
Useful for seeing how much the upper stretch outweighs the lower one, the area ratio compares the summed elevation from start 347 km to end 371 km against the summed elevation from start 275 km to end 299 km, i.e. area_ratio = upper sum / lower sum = 1.06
